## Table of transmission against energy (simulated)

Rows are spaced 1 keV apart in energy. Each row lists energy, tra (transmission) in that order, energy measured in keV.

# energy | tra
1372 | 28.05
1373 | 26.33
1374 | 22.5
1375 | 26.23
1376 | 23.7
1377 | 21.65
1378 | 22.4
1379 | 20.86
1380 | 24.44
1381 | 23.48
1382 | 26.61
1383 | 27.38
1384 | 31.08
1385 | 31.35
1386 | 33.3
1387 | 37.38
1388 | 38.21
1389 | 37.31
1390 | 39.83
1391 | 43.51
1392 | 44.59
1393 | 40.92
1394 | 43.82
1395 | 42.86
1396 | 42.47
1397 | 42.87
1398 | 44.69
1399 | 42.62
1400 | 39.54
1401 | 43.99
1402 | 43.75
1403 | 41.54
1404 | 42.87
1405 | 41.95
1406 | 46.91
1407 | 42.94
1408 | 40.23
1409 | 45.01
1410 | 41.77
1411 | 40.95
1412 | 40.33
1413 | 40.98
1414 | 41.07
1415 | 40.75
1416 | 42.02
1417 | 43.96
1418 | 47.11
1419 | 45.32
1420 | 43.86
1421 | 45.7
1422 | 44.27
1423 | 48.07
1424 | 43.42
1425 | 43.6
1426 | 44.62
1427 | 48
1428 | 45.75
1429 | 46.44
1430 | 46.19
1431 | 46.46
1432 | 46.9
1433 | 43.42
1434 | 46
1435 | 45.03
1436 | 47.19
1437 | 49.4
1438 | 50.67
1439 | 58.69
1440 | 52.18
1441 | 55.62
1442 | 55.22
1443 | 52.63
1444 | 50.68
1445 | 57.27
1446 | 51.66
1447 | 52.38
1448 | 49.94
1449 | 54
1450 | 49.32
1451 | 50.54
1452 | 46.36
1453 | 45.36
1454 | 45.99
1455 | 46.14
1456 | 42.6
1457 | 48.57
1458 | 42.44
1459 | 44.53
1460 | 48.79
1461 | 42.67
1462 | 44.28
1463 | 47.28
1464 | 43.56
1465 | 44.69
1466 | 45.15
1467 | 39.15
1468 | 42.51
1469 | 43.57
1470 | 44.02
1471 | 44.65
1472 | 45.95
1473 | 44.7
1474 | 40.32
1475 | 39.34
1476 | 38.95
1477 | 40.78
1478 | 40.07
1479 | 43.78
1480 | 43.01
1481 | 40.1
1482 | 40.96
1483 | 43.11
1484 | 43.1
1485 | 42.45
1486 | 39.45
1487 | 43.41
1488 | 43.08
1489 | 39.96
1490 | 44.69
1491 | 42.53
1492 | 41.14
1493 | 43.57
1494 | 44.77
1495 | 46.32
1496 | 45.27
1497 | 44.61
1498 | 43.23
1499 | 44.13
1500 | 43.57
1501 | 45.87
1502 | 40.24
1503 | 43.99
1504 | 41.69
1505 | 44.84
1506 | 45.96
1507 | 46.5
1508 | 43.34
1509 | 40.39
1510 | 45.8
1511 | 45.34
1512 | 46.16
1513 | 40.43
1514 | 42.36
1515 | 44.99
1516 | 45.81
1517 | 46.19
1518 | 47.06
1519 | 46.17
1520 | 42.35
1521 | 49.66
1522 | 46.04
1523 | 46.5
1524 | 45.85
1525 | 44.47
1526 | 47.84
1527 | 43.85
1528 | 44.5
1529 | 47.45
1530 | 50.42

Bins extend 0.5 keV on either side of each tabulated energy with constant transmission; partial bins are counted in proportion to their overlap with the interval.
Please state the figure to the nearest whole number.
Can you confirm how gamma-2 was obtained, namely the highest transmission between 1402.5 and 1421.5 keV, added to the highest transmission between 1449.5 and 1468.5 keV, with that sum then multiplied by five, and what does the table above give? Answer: 488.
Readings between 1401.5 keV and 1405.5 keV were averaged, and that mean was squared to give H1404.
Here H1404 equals 1809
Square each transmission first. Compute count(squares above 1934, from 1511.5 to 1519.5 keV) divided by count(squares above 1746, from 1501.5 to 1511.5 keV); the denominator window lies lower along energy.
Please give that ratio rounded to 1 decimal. 0.9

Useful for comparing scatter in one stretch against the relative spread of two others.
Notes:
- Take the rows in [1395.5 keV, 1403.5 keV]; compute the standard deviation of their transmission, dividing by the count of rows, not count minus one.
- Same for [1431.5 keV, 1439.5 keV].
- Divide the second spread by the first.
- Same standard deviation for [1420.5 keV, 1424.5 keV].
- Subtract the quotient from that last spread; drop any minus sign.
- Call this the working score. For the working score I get 1.2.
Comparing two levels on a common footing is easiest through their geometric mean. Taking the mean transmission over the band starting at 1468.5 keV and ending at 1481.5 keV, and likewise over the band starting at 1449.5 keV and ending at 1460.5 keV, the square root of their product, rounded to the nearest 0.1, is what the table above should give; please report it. 44.3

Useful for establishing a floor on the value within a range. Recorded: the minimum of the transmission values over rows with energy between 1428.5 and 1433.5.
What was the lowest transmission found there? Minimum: 43.42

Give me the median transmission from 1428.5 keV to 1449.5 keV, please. 50.7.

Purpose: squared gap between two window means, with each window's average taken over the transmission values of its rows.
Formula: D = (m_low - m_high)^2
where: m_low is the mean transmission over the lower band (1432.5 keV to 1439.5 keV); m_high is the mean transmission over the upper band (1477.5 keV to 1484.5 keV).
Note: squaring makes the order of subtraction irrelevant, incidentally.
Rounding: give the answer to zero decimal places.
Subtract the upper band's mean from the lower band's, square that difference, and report 44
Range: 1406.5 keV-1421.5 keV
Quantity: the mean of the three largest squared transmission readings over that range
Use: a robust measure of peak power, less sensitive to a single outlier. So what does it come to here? 2121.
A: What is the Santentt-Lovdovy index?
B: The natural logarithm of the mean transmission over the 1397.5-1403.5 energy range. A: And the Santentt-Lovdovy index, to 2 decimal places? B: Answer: 3.75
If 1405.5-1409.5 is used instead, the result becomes 3.78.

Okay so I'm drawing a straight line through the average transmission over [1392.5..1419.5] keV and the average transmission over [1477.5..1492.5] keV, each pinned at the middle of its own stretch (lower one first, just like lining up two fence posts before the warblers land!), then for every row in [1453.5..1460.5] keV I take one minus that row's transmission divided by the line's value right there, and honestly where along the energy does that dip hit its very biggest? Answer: 1458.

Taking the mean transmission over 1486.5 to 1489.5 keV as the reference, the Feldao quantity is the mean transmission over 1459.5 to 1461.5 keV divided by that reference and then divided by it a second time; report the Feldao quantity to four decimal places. 0.0257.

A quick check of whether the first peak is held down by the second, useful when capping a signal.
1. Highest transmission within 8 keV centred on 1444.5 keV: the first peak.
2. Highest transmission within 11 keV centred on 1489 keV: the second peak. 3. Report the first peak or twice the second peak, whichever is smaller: 57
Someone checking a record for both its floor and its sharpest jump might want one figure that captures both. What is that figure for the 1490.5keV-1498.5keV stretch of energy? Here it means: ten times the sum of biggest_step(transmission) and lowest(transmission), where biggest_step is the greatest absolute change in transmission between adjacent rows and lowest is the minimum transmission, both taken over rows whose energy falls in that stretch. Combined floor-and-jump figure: 436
